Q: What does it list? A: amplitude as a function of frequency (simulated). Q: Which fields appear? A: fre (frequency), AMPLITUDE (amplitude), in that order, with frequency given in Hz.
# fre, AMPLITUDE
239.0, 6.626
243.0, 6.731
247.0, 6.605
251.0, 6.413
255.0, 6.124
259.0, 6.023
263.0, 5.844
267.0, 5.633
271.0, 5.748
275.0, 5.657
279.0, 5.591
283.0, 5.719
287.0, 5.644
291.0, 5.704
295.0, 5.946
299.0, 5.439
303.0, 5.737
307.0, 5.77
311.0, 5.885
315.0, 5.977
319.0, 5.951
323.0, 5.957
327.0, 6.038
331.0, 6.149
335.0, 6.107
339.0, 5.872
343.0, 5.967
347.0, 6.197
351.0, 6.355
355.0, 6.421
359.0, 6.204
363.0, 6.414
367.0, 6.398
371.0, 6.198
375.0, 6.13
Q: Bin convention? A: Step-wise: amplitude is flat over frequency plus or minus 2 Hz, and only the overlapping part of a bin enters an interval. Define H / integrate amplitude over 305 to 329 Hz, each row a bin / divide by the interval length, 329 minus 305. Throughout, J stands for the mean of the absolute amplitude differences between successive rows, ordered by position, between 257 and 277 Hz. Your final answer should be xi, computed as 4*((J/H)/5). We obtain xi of 0.020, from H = 5.93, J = 0.15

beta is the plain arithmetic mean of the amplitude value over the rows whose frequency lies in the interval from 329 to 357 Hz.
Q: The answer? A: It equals 6.2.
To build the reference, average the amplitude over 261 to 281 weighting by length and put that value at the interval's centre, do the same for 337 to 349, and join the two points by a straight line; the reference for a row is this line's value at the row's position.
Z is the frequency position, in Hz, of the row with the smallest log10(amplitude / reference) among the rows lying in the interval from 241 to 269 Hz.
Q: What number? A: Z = 267.0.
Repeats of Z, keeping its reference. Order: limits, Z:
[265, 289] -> 279.0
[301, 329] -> 303.0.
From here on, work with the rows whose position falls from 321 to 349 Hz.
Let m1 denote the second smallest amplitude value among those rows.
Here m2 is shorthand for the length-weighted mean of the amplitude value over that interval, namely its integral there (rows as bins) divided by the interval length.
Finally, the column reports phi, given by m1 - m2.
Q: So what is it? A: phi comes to -0.084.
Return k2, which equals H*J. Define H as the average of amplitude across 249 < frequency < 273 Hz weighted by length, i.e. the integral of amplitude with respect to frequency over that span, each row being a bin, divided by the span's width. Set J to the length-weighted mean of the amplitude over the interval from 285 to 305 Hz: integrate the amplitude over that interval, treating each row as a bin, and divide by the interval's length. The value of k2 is 34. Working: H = 6.0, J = 5.7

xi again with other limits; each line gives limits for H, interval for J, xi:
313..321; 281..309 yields 0.027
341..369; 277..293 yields 0.011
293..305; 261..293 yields 0.015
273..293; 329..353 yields 0.021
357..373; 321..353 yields 0.017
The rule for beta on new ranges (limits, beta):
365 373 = 6.3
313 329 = 6.0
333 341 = 6.0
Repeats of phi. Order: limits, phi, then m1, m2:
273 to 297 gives -0.066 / 5.644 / 5.71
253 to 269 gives -0.062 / 5.844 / 5.91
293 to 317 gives -0.055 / 5.737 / 5.79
